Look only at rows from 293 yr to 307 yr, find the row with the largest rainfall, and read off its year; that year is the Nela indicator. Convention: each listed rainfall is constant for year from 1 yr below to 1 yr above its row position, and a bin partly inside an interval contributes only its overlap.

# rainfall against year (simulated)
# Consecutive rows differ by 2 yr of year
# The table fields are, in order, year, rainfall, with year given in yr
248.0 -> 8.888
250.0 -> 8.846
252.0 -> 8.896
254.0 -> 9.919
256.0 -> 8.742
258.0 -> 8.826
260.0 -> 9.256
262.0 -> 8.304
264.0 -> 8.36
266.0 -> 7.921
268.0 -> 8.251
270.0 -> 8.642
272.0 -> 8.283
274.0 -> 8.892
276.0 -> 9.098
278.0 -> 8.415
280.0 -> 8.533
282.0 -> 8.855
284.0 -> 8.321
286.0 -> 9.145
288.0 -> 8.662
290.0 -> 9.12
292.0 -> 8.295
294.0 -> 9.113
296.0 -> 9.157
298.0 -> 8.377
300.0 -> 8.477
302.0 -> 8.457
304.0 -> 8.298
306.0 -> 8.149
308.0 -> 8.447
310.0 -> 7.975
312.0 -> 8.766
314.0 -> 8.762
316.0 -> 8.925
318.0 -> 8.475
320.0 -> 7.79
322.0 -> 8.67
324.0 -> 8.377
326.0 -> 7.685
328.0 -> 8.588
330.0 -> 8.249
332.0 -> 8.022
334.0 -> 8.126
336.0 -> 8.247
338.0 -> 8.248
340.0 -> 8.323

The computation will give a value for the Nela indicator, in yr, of 296.0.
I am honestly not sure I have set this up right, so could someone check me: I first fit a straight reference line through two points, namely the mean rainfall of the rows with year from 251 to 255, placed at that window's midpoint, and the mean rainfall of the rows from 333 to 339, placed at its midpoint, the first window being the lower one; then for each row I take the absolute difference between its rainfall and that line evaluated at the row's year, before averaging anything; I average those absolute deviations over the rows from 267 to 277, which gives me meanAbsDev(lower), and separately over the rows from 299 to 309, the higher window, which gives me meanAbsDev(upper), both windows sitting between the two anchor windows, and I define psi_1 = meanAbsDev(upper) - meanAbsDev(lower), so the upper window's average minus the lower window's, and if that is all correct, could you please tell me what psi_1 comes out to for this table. -0.20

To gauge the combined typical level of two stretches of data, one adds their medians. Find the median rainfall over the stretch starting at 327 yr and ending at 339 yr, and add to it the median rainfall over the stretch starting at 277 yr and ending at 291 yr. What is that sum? 16.9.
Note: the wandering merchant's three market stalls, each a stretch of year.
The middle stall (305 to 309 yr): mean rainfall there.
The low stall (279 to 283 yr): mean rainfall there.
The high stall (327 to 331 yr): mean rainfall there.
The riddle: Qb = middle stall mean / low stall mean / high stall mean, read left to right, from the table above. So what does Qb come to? 0.113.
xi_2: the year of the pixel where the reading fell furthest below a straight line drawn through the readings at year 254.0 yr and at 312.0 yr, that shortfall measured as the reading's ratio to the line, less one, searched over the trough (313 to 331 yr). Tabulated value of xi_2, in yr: 320.0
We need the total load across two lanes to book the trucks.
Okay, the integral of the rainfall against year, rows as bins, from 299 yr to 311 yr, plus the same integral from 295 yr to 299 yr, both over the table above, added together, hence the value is 135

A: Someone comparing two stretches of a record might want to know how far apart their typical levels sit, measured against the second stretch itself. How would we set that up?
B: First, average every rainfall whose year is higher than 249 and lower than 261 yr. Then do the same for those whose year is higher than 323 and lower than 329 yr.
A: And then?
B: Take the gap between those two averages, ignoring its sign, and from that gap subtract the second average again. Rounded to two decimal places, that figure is -7.35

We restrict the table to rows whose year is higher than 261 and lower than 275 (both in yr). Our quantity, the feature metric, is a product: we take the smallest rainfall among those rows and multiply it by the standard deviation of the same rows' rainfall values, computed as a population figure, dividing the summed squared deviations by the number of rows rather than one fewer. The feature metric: 2.3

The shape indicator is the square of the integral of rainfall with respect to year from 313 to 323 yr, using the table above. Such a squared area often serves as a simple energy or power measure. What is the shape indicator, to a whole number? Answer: 7267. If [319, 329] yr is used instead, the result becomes 6760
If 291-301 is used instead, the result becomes 7541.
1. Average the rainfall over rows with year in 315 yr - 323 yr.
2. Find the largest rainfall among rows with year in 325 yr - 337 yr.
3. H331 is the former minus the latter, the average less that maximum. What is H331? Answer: -0.12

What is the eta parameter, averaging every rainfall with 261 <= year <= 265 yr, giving 8.33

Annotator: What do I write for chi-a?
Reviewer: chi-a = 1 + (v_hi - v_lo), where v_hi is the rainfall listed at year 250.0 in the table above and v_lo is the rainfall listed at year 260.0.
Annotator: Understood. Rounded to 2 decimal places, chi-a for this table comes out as 0.59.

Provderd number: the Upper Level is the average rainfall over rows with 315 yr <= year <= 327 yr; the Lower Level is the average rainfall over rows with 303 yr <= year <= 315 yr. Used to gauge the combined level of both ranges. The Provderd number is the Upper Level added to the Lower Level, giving 16.7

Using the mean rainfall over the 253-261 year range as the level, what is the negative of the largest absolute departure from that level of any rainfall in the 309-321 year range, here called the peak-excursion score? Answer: -1.4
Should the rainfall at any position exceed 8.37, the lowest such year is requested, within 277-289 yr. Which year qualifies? 278.0 yr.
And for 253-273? 254.0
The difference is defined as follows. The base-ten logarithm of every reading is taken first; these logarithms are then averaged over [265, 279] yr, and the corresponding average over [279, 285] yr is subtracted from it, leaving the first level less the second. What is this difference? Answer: 0.00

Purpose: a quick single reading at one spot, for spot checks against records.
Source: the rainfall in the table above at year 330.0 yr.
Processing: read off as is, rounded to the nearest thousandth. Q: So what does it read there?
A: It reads 8.249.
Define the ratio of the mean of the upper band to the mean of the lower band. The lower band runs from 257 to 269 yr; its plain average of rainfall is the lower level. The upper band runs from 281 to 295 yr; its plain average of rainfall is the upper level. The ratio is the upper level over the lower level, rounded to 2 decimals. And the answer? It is 1.04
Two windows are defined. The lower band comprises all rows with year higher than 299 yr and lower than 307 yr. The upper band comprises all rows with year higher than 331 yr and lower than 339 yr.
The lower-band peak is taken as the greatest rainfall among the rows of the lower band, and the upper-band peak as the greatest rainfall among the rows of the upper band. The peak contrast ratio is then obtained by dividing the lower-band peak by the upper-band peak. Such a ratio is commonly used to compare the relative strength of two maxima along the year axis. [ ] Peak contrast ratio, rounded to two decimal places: 1.03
